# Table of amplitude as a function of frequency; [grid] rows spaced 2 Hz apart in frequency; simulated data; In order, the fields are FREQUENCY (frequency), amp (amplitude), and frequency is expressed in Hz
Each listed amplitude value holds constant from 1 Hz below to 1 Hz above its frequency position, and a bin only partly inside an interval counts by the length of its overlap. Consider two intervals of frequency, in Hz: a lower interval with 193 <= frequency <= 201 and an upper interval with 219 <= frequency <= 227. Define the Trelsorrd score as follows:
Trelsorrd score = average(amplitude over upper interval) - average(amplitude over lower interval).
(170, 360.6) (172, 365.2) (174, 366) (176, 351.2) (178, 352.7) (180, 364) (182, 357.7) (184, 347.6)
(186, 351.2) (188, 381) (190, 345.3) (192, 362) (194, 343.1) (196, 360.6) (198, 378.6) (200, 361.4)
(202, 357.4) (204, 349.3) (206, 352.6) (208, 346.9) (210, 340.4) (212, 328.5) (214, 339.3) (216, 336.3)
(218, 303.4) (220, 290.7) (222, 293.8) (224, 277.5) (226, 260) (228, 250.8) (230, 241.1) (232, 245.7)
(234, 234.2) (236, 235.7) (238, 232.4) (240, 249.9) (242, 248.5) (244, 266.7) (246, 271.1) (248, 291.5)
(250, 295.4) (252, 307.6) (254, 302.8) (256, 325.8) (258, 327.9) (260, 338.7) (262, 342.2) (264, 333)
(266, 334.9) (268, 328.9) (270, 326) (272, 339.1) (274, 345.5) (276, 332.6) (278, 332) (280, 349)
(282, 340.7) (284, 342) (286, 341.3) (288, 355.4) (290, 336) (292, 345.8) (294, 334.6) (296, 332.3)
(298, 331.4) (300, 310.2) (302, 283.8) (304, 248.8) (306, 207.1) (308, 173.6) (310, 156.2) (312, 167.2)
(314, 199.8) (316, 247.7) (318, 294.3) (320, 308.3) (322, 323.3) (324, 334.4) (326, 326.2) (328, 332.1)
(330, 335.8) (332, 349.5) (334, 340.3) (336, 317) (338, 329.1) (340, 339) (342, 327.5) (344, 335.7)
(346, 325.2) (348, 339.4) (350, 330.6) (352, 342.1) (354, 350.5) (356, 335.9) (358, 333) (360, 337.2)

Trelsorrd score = -80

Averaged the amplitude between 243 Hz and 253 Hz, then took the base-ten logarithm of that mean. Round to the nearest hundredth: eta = 2.46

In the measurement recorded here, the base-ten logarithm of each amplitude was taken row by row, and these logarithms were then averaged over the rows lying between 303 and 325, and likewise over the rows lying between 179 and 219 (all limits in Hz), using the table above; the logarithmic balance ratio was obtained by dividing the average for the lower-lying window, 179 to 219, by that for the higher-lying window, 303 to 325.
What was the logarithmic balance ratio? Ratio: 1.07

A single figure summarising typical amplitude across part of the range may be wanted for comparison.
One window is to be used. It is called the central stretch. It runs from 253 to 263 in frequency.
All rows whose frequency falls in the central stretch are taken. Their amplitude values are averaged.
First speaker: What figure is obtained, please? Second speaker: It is 327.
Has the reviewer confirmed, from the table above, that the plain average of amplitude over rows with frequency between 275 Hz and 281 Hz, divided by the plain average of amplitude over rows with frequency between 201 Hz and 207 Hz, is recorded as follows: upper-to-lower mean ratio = 0.96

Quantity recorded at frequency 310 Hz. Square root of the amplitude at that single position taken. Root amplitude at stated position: 12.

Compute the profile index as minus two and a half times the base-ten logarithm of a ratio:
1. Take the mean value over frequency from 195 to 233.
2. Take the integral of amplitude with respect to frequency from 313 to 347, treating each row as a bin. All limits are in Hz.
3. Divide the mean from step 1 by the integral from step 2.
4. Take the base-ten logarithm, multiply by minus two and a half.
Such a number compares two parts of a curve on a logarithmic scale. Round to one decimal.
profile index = 3.8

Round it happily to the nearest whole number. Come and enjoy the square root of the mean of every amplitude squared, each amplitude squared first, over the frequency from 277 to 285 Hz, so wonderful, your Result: 341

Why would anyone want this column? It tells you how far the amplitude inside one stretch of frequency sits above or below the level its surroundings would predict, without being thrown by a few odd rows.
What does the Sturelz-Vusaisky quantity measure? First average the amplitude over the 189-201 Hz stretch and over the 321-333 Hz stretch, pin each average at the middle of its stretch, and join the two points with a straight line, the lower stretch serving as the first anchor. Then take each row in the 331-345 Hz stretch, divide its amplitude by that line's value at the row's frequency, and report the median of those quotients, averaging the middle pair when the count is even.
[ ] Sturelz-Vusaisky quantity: 1.02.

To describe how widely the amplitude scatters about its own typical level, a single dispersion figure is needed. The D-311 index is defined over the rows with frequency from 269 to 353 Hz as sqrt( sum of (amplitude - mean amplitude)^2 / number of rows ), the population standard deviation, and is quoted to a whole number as 53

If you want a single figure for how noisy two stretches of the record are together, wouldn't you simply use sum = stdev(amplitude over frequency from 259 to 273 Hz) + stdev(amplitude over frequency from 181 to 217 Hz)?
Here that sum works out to 19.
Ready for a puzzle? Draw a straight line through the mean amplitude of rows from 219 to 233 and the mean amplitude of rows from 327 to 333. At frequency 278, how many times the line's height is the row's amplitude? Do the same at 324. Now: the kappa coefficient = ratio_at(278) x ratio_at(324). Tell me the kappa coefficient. 1.10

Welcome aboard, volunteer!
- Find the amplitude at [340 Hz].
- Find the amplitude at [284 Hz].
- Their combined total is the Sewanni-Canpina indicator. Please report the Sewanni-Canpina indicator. 681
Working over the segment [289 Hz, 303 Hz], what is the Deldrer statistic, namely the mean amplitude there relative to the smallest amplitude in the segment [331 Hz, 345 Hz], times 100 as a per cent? 102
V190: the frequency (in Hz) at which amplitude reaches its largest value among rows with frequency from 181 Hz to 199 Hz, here 188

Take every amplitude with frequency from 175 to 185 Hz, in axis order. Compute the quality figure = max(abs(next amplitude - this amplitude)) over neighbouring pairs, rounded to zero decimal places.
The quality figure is 11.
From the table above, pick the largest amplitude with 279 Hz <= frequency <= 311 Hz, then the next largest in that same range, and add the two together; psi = 704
